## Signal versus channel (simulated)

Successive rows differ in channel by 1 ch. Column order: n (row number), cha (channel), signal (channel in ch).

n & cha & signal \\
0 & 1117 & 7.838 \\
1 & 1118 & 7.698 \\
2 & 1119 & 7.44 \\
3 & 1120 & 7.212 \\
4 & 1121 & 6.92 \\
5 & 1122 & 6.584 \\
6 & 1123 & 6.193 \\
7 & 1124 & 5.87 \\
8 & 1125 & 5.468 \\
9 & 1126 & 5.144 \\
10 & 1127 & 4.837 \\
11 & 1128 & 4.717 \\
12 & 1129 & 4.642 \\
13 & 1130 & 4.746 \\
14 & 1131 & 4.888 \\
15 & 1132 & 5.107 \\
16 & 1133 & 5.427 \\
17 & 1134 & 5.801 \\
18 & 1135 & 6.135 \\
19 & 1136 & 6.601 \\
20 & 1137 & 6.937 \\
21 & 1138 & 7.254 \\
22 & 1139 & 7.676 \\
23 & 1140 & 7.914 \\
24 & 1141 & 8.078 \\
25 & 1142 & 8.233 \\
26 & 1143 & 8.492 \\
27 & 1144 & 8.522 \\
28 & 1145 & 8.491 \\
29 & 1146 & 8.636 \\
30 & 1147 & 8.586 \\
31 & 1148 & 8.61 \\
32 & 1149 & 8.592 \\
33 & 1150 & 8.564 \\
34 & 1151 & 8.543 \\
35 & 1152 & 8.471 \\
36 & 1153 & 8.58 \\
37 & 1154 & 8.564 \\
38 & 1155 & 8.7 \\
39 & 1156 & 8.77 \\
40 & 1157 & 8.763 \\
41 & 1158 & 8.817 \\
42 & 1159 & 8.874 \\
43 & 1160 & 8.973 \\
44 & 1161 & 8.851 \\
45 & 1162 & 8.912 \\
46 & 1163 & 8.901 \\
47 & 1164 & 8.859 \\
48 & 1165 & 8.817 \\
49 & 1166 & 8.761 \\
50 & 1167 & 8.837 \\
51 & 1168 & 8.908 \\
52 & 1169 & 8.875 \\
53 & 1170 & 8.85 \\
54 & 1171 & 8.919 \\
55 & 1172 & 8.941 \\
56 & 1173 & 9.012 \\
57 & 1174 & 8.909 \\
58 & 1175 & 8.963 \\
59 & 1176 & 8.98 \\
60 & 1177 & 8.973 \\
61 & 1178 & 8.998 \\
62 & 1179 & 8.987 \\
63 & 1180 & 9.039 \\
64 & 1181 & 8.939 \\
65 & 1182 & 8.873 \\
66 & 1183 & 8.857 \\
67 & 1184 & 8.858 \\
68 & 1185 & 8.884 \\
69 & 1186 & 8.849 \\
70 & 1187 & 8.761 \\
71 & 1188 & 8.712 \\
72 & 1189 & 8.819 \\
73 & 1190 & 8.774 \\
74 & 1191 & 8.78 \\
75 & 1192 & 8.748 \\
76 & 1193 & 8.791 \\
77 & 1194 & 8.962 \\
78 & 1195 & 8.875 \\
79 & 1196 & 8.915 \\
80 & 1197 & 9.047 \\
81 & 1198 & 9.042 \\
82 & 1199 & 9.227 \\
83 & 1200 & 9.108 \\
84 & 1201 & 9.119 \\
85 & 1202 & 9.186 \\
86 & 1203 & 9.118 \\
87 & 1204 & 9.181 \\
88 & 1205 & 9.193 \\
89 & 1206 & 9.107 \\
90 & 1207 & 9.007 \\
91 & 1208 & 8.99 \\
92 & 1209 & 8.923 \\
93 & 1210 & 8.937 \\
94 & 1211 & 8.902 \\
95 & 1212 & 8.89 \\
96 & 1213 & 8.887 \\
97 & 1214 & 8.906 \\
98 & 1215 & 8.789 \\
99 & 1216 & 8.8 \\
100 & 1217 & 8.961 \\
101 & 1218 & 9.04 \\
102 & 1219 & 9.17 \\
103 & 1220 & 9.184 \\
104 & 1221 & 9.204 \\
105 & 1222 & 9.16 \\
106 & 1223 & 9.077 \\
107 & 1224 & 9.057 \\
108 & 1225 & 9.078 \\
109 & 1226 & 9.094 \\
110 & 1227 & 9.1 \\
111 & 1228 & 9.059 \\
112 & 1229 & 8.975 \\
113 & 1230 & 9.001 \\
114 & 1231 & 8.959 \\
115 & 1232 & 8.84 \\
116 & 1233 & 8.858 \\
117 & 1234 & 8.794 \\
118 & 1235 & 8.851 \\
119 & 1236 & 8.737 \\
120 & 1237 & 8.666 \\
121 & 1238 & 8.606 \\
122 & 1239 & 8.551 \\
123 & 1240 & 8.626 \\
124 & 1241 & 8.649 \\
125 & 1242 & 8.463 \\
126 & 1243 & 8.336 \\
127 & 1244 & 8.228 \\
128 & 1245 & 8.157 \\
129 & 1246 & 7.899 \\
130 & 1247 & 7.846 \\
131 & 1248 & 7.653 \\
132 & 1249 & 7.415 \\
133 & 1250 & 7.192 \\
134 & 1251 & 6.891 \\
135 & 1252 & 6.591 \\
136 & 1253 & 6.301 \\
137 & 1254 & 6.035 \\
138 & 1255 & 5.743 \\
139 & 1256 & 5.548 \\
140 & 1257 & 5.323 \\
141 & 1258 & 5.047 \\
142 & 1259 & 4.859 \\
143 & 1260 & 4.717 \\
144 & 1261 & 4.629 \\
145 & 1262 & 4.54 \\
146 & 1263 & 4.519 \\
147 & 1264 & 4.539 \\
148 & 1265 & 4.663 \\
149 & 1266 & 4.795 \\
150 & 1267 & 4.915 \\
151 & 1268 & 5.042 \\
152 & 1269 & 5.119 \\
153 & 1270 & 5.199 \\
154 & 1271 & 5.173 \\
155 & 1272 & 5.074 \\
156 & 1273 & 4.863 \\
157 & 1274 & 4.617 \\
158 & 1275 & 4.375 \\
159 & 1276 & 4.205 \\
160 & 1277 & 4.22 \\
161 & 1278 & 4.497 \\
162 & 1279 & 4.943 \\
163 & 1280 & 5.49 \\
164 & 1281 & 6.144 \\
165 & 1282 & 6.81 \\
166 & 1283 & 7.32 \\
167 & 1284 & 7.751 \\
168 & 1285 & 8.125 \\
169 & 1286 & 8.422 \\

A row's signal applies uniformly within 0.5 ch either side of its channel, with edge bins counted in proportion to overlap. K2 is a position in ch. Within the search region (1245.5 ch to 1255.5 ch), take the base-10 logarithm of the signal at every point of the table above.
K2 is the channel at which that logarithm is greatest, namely 1246 ch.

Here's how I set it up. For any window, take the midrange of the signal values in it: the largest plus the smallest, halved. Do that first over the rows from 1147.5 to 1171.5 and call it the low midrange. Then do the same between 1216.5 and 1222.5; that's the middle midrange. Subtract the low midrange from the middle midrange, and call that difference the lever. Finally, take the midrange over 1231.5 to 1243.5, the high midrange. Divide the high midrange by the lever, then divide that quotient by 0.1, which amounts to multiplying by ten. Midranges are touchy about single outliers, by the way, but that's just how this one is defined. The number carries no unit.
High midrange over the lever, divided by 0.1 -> 238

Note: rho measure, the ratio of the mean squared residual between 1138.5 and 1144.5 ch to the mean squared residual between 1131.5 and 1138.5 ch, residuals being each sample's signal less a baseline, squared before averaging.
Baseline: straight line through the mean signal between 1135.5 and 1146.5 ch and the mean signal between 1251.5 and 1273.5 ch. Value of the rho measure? 0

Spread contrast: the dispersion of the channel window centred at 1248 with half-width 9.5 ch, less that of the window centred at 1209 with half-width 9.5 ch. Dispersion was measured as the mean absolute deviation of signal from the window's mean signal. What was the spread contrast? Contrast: 0.85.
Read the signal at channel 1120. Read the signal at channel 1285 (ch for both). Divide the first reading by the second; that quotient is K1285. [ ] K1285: 0.89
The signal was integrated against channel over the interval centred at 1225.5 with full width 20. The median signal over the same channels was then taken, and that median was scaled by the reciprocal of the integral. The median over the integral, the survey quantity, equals 0.0502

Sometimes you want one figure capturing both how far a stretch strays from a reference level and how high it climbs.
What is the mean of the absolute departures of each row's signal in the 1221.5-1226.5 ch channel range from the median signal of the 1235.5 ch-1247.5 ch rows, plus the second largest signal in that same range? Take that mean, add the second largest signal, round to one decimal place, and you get 9.7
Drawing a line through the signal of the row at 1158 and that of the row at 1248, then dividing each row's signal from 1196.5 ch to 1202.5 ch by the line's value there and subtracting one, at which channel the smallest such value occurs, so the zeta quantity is 1197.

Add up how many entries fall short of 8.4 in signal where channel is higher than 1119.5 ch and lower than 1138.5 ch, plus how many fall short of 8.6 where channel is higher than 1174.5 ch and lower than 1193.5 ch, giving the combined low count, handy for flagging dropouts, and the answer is 19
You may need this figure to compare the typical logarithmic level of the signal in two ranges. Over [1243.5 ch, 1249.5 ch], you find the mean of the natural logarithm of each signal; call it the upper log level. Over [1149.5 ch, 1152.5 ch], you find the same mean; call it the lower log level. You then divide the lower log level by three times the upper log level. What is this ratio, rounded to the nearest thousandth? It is 0.346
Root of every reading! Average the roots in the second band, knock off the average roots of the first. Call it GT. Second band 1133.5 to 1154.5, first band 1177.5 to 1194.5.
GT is -0.2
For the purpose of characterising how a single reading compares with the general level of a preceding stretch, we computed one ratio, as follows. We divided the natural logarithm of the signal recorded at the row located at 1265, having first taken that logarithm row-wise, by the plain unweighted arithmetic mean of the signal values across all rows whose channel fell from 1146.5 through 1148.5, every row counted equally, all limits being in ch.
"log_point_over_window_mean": 0.179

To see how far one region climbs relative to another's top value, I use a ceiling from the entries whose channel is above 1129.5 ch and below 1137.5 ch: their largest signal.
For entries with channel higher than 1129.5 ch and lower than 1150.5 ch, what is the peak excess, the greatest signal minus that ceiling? 1.7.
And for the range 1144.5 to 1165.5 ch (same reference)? 2.0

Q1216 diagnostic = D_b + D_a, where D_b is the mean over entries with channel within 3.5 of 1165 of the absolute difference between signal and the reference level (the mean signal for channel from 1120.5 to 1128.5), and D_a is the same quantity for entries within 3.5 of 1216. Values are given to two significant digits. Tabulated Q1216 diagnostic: 6.4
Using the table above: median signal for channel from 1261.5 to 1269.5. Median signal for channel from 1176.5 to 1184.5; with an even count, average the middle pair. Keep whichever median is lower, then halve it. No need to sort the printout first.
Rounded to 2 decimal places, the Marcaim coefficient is 2.36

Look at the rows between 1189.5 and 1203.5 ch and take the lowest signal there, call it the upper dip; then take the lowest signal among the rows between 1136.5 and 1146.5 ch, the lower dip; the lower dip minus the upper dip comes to -1.8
